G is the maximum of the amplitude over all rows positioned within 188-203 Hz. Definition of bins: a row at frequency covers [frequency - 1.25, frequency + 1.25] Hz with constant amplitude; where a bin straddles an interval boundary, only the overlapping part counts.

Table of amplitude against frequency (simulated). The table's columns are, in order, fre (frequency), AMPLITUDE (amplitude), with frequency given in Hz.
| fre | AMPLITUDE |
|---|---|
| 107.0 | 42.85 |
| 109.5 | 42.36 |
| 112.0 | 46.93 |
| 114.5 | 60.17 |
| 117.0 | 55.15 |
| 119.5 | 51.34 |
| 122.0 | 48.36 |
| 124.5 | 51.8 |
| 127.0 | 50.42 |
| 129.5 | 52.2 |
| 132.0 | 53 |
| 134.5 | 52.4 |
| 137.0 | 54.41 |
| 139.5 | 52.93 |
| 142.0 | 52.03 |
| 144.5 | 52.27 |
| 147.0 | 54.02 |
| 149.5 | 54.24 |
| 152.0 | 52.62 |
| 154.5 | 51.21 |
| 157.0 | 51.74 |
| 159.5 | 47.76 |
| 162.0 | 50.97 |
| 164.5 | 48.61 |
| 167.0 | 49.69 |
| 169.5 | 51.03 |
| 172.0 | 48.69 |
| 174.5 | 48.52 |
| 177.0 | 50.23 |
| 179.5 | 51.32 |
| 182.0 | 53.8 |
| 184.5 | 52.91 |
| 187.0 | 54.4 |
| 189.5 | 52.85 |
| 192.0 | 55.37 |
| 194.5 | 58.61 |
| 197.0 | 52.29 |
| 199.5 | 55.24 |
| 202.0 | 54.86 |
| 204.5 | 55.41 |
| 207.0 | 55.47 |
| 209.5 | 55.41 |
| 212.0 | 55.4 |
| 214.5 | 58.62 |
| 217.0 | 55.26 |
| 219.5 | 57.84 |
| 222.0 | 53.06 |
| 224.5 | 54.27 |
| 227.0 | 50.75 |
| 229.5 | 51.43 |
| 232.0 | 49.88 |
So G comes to 58.61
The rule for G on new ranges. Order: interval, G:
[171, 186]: 53.8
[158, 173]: 51.03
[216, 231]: 57.84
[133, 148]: 54.41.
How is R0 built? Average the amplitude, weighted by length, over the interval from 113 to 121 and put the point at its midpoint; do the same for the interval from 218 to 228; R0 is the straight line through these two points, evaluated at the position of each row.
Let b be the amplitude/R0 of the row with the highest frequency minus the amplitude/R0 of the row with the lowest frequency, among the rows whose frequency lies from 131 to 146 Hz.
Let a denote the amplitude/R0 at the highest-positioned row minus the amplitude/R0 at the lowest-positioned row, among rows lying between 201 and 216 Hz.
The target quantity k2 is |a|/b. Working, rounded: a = 0.07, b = -0.011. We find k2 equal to -6.3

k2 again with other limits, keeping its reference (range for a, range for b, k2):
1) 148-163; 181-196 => 0.6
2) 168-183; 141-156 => -4.1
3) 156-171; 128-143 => -9.8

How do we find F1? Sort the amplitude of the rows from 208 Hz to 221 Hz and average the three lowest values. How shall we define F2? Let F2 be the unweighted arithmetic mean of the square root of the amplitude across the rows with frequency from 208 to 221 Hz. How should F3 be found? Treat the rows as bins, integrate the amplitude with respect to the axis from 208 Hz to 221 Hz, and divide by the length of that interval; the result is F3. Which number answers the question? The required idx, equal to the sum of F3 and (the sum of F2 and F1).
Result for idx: 119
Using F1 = 55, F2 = 7.52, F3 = 56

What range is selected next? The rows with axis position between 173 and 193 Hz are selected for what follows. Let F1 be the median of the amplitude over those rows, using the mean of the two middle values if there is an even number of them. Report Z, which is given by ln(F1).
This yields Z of 3.97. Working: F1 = 52.9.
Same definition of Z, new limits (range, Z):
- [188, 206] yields 4.01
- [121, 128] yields 3.92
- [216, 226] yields 4.00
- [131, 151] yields 3.97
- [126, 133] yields 3.96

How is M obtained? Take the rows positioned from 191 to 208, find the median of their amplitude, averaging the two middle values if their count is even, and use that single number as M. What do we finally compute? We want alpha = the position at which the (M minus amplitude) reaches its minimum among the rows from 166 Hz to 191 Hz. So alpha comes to 187.0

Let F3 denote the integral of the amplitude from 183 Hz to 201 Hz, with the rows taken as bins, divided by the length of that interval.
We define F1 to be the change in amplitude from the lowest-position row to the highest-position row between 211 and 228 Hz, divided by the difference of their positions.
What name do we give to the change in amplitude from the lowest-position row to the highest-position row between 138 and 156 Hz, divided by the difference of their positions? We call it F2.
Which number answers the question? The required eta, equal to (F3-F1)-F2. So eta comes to 55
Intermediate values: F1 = -0.3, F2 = -0.1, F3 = 55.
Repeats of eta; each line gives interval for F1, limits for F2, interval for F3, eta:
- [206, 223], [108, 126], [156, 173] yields 49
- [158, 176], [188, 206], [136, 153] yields 53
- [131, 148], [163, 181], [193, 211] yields 55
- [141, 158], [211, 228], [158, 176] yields 50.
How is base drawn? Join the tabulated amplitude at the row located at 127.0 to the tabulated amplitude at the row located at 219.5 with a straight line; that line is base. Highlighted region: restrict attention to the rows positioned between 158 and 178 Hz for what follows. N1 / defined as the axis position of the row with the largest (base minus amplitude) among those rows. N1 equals 174.5 Hz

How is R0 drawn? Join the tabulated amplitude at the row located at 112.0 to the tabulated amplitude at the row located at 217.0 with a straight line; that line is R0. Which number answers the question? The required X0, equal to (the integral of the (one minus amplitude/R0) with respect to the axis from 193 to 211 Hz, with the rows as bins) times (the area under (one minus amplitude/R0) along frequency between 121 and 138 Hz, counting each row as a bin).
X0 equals 0.5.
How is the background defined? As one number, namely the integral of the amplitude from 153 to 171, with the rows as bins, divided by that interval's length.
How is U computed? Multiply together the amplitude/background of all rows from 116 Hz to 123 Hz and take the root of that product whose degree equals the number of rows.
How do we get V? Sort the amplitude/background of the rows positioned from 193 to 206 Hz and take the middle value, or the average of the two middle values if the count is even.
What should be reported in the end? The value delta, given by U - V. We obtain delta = -0.07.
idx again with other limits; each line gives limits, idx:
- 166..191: 108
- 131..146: 112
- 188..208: 116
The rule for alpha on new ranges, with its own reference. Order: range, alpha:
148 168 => 149.5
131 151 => 137.0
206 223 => 214.5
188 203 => 194.5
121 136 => 132.0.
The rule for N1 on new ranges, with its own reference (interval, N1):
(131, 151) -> 142.0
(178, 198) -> 197.0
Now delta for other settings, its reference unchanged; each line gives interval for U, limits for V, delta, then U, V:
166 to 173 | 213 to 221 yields -0.16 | 0.99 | 1.15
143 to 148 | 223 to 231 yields 0.03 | 1.06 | 1.03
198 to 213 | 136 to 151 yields 0.04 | 1.10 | 1.07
